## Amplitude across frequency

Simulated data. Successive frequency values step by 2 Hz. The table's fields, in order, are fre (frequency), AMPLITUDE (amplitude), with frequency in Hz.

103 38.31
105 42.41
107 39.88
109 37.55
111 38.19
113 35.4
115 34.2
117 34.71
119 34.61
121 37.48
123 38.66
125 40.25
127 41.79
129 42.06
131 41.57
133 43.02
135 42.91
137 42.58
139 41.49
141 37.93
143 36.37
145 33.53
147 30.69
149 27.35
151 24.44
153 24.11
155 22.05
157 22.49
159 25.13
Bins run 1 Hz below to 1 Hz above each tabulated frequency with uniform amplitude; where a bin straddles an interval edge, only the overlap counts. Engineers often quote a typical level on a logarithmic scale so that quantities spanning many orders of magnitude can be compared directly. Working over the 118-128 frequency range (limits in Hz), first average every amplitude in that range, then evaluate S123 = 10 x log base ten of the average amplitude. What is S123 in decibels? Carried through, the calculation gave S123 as 15.9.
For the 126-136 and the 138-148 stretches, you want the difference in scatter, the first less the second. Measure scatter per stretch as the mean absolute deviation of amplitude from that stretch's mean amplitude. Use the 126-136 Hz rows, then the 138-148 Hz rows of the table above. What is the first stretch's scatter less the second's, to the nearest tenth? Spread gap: -2.6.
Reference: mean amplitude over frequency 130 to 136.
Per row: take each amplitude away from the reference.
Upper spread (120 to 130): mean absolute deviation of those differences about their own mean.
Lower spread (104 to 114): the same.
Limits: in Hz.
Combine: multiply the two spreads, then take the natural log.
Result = 1.1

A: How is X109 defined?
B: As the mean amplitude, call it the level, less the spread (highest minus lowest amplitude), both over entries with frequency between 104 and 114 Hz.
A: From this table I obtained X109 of 32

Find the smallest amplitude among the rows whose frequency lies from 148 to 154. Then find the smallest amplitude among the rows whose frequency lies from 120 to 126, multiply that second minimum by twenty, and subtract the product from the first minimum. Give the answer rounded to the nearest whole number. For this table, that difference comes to -725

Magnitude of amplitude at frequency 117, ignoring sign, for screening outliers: 35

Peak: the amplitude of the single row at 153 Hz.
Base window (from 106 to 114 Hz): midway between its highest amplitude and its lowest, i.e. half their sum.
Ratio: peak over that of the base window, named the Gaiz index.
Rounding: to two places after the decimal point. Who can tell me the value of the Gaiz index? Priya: 0.64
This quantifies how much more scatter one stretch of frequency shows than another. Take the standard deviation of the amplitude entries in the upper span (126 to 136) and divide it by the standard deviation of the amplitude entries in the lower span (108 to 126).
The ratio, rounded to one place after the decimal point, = 0.3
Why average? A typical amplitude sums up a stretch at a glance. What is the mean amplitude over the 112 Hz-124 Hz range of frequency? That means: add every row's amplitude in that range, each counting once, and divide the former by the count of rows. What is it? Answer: 36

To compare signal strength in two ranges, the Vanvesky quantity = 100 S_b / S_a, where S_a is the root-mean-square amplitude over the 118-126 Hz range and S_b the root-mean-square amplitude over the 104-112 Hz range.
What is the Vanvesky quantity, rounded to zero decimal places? 105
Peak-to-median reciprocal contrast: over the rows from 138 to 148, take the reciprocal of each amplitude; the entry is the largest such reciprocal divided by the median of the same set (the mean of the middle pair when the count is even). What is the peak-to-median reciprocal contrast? 1.19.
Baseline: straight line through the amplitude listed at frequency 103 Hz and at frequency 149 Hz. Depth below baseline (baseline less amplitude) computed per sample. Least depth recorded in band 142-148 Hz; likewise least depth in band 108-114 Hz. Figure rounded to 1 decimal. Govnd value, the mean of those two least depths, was -4.7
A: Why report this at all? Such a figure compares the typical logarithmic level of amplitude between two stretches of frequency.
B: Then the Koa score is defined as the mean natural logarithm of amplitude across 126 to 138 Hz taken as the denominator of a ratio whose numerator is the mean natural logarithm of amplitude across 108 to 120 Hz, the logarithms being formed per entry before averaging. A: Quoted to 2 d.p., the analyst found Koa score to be 0.95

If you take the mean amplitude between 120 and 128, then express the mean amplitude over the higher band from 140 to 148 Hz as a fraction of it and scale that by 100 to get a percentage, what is 88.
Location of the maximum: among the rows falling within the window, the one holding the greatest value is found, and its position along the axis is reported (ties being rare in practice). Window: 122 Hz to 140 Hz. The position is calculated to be 133 Hz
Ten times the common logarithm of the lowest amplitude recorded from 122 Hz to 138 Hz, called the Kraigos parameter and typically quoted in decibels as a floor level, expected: 15.9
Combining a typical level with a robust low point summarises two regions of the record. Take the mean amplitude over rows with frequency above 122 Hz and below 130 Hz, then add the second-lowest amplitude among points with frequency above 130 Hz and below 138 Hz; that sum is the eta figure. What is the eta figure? 83.3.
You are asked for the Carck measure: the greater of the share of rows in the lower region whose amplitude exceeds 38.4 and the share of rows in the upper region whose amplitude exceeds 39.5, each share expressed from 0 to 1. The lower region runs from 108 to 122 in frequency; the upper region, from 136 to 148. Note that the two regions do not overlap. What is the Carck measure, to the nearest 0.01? 0.33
